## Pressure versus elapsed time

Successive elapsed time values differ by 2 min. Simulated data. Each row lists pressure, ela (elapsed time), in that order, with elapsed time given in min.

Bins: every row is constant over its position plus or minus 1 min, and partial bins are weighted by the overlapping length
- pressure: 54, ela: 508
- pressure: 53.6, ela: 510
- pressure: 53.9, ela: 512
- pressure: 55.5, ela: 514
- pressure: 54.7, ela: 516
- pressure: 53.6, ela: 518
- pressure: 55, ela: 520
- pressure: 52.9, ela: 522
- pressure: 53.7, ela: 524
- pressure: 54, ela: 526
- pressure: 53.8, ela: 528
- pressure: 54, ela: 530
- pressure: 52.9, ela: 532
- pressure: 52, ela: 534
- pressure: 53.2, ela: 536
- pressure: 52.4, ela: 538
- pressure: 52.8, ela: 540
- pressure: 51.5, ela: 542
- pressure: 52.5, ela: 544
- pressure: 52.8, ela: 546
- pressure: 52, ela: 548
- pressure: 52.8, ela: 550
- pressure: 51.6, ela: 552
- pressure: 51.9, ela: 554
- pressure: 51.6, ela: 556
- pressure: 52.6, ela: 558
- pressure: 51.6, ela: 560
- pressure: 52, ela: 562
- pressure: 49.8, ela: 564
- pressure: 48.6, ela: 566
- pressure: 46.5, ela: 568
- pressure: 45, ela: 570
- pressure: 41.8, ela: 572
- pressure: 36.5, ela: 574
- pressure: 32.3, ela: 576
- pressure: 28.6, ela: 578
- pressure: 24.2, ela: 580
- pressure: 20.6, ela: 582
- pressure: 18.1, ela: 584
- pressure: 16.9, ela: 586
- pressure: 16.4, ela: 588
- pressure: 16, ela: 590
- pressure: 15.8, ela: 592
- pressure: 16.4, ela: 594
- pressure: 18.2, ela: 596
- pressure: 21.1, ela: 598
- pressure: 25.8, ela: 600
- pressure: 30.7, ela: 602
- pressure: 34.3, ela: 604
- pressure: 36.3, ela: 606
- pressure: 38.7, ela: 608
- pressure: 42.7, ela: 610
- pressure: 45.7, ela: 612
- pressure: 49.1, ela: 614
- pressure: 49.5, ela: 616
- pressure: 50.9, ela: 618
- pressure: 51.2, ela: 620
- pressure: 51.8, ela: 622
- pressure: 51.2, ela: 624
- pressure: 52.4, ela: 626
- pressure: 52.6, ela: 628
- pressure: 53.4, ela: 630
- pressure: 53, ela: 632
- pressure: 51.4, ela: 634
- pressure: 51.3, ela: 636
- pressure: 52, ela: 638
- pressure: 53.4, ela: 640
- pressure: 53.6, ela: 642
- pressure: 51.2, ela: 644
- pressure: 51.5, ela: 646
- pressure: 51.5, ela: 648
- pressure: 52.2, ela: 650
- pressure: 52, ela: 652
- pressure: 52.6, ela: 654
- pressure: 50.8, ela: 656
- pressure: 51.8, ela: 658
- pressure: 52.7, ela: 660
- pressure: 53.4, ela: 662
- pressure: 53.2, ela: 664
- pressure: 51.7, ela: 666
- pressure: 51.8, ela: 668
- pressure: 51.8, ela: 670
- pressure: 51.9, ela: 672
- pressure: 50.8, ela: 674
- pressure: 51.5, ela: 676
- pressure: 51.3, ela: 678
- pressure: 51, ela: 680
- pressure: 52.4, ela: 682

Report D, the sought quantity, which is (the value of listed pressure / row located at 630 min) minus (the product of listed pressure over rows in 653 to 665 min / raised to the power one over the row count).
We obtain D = 1.0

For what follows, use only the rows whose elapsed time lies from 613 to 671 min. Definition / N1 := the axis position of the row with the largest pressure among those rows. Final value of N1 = 642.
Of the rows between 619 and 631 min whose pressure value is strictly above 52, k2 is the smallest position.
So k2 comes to 626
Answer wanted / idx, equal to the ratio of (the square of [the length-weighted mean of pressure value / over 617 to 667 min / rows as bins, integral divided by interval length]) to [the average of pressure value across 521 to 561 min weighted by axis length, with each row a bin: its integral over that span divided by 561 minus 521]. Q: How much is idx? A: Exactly 52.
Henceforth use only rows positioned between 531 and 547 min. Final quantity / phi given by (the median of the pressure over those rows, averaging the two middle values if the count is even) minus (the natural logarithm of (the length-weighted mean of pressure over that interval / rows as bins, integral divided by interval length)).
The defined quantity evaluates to 49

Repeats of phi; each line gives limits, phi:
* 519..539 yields 49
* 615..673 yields 48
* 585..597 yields 14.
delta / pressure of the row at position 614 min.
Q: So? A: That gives 49.1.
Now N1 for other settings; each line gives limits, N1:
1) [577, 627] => 626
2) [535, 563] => 536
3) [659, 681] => 662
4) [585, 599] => 598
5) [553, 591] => 558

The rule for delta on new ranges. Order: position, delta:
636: 51.3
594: 16.4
